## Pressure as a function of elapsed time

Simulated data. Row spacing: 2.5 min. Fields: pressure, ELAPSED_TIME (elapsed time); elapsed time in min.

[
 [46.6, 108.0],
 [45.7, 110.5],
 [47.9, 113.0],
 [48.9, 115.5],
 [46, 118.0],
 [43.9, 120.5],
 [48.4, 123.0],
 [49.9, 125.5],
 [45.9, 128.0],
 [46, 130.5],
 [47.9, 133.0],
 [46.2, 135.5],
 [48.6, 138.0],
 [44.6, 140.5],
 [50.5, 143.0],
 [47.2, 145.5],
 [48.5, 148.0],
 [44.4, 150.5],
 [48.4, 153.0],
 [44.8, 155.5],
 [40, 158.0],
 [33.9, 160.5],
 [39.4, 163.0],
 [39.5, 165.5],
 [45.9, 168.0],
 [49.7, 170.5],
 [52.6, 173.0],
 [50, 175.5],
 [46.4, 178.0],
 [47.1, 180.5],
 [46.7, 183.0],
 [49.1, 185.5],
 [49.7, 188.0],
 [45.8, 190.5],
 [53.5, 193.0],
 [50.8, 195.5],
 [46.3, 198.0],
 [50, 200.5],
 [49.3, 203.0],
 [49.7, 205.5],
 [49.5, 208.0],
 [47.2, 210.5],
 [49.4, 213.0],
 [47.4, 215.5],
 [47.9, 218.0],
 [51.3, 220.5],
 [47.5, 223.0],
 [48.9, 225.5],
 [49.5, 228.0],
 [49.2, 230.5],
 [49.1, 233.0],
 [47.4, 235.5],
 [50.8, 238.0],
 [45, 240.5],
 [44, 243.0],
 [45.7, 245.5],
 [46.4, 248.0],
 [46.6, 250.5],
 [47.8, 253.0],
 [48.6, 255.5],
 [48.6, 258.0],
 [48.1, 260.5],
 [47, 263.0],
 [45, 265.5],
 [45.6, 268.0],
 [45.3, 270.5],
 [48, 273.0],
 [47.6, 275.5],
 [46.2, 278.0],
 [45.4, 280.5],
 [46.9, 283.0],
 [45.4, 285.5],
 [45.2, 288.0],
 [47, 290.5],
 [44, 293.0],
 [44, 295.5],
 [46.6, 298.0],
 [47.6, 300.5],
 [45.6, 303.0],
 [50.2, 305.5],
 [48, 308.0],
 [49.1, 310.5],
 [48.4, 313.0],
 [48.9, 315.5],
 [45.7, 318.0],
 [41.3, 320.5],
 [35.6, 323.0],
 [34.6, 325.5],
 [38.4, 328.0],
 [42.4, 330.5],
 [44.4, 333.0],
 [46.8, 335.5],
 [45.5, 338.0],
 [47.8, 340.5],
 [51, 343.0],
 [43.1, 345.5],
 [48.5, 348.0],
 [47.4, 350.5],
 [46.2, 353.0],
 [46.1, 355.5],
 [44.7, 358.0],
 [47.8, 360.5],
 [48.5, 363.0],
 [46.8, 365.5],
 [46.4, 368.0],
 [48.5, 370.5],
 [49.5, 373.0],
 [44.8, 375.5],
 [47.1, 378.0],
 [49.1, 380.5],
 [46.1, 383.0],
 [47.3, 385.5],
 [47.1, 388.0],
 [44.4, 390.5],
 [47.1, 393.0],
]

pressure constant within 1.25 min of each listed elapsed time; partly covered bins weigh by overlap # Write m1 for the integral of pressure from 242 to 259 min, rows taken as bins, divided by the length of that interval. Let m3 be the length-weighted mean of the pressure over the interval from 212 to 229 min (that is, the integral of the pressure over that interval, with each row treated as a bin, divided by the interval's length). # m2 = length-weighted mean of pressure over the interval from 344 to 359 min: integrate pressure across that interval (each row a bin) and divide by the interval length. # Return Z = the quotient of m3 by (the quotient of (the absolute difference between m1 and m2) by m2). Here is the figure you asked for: 3107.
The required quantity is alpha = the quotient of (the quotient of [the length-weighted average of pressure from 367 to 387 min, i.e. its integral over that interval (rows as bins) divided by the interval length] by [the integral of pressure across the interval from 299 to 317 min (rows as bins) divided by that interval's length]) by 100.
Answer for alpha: 0.0098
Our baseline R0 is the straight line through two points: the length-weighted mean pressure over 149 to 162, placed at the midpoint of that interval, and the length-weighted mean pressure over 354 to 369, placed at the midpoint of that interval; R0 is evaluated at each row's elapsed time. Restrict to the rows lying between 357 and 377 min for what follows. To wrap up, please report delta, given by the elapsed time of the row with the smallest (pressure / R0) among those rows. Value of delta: 375.5 min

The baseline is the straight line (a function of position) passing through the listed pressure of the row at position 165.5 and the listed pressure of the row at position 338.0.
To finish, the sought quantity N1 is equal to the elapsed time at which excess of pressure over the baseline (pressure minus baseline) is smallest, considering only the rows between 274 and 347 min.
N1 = 325.5 min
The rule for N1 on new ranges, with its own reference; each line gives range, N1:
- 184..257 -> 243.0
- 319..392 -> 325.5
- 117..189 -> 160.5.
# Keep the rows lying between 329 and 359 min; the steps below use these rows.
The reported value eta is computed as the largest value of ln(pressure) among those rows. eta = 3.93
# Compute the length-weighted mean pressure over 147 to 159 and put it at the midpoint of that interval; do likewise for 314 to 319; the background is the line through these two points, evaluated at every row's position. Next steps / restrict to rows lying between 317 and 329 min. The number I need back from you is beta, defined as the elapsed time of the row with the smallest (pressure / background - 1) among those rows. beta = 325.5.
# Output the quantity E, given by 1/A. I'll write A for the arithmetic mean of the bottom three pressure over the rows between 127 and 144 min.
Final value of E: 0.0220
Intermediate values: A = 45.5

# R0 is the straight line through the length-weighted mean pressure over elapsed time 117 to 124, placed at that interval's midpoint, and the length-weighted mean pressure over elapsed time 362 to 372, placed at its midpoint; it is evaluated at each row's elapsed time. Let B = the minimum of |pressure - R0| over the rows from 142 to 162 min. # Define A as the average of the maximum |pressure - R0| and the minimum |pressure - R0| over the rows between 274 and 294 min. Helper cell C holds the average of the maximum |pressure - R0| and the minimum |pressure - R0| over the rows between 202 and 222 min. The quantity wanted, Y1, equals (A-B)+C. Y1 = 3.2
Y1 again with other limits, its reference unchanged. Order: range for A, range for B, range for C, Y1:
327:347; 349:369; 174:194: 8.1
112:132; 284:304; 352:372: 3.4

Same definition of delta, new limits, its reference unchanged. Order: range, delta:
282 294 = 293.0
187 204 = 190.5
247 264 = 248.0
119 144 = 120.5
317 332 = 325.5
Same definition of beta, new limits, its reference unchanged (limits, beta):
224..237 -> 235.5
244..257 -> 245.5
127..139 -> 128.0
